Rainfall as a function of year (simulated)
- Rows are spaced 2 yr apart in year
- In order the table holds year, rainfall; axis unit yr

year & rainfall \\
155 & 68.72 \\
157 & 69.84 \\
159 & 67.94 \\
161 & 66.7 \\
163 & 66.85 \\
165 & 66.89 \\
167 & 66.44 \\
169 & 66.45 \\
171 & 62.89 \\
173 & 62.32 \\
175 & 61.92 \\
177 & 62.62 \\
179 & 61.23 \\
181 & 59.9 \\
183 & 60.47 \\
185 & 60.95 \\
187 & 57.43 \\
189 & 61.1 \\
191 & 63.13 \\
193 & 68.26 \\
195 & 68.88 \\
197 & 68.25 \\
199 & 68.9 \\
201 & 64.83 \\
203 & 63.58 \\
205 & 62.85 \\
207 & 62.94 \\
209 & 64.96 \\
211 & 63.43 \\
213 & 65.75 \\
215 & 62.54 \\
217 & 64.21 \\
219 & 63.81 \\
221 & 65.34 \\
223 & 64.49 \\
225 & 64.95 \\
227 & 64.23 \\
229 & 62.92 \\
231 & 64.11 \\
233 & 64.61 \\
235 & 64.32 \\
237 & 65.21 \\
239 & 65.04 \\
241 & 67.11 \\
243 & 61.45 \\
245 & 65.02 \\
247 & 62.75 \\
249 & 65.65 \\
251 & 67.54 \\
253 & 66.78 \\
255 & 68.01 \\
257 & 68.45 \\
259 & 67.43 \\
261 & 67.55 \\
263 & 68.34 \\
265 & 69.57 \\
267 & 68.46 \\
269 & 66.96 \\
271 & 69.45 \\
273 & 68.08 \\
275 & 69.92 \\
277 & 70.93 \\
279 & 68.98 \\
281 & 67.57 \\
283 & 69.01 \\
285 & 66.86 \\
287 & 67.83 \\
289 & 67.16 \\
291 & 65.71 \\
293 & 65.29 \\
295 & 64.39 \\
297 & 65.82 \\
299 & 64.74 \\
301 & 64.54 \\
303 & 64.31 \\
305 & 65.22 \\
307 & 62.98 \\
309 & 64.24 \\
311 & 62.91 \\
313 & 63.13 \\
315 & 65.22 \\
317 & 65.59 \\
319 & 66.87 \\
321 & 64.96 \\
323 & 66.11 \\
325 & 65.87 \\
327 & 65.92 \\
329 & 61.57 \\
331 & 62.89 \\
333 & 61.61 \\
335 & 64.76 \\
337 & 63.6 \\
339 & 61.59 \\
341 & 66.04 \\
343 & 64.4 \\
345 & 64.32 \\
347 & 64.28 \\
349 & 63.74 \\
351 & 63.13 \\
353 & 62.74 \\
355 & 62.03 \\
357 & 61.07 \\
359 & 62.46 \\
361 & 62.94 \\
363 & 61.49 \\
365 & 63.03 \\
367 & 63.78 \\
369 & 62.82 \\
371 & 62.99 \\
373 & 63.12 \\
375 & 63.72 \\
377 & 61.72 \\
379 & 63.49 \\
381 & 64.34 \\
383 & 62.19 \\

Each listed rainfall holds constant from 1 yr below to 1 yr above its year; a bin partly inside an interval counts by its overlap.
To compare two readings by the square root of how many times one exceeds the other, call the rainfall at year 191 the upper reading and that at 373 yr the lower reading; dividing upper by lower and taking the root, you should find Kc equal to 1.000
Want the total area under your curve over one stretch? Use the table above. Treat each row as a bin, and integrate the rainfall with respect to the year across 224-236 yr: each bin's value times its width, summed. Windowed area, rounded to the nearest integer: 770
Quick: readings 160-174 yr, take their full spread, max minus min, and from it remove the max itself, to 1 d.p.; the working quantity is -62.3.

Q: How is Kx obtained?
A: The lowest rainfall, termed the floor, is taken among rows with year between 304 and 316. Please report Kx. 62.91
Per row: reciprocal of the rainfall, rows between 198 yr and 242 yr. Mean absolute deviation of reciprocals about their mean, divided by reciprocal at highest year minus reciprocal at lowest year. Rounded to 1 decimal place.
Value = 0.6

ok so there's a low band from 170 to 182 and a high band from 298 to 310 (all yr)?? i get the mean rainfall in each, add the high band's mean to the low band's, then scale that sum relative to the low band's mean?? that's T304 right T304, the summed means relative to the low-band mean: 2.04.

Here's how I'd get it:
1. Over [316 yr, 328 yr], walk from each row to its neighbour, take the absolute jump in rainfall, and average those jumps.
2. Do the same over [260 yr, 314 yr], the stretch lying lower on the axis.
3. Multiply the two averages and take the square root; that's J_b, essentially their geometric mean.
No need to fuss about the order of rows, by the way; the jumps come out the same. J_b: 1.1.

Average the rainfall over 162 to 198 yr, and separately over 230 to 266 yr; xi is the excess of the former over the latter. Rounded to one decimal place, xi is -2.4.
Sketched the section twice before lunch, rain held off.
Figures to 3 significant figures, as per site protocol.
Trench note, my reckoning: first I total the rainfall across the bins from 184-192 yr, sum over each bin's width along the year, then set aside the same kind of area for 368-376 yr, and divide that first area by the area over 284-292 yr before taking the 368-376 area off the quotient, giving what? -504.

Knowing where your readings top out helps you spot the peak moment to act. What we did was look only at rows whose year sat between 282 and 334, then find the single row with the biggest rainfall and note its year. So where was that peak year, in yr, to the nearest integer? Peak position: 283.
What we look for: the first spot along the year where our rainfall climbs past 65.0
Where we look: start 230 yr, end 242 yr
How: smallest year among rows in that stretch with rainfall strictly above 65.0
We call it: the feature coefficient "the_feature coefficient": 237 yr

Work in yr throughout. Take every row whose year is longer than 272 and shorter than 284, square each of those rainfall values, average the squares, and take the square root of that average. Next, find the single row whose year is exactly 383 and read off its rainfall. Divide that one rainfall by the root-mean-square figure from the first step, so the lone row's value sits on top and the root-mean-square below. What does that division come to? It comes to 0.90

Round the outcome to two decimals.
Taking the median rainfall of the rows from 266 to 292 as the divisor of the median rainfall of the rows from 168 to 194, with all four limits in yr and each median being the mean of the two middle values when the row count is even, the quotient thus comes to 0.91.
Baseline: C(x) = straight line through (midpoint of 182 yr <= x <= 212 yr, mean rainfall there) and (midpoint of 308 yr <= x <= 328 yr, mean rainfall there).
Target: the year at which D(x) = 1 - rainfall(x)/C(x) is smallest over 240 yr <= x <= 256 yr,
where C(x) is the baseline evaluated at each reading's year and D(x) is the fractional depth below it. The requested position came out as 255 yr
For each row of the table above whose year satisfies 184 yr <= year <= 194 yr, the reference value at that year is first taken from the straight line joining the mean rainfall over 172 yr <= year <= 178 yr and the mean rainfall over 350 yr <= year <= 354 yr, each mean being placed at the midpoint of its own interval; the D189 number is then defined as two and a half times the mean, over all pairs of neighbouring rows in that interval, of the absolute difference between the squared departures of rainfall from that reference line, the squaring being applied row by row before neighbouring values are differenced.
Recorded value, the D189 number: 50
